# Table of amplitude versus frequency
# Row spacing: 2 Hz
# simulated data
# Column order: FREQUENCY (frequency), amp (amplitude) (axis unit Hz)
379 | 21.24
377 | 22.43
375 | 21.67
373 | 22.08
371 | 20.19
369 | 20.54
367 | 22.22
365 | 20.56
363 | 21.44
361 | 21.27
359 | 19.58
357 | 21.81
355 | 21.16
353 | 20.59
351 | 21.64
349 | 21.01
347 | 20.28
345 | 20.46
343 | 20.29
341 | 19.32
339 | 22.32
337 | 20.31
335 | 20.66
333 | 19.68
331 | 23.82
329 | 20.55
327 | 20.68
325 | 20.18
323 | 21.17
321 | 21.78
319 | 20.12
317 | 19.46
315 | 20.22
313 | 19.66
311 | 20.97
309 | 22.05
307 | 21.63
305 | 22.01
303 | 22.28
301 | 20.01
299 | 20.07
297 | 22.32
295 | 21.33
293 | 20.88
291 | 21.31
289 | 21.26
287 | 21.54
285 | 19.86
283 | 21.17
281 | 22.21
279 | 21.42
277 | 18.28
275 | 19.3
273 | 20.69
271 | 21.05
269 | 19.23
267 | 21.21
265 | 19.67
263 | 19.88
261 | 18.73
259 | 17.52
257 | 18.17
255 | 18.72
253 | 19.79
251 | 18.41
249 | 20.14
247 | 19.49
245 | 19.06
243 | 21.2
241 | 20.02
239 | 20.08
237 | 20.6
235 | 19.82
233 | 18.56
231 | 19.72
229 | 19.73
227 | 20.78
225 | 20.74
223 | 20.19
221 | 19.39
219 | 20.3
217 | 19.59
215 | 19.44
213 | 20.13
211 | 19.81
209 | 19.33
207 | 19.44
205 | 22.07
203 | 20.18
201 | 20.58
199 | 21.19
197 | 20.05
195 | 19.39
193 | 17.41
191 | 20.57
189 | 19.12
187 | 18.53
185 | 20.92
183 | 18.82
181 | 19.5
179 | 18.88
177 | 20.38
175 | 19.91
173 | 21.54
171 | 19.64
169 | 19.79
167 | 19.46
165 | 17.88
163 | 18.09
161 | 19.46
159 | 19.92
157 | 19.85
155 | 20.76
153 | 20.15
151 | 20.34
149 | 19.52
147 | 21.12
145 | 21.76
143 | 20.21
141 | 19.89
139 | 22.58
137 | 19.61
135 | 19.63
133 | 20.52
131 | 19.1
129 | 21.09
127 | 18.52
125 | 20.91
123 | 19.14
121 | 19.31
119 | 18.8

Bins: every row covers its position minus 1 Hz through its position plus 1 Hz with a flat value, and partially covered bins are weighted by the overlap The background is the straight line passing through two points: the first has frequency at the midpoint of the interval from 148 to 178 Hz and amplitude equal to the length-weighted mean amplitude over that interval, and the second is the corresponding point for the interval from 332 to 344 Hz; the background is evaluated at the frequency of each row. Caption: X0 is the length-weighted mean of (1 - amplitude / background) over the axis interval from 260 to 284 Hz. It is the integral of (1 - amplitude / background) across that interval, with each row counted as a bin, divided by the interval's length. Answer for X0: 0.00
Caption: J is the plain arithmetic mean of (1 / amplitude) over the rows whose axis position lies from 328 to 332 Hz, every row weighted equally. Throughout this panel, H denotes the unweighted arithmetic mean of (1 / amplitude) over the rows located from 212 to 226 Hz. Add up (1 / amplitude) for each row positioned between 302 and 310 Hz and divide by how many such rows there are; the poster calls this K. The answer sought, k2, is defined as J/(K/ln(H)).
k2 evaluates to -2.98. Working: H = 0.0501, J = 0.0453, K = 0.0455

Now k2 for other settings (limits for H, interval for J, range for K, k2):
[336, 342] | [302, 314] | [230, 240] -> -2.79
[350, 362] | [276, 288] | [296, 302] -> -3.06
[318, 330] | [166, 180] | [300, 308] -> -3.26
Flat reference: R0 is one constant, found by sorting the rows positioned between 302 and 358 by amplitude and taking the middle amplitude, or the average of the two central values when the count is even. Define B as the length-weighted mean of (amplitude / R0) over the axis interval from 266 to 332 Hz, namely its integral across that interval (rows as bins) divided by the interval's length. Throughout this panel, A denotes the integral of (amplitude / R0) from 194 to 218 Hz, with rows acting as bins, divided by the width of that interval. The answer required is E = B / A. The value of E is 1.04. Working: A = 0.972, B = 1.01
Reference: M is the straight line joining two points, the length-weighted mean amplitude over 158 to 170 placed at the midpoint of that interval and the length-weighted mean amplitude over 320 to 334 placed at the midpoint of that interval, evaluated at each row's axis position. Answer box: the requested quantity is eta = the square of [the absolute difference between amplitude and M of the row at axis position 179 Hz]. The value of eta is 0.2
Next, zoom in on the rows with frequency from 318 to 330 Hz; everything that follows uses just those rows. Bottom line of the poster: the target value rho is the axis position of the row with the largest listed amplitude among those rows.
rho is 321 Hz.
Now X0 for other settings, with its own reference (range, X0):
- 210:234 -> 0.01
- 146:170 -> 0.00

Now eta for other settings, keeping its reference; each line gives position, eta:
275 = 1.4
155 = 3.1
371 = 2.2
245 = 1.1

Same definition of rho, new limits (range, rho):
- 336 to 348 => 339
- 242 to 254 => 243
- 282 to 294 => 287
